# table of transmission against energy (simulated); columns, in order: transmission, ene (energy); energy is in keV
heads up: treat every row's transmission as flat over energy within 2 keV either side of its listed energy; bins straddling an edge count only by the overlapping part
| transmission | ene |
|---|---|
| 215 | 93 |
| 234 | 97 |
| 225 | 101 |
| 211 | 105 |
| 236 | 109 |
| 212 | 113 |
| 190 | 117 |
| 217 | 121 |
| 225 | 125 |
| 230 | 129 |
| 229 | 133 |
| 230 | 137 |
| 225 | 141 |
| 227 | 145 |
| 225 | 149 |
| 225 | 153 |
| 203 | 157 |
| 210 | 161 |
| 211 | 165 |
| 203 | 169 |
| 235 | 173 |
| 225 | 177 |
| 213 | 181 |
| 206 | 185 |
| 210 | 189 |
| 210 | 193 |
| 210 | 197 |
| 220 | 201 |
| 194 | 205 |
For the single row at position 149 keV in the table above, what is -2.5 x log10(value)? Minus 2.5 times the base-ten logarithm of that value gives -5.88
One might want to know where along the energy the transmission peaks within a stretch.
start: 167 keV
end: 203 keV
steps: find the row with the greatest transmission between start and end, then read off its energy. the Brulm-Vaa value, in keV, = 173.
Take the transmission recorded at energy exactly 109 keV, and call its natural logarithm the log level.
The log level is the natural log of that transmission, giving 5.46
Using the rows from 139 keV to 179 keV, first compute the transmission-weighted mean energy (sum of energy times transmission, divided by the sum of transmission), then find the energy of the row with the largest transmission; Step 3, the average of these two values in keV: 166.0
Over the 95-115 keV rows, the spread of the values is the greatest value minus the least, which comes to 25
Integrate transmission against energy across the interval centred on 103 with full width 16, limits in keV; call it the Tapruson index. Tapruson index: 3624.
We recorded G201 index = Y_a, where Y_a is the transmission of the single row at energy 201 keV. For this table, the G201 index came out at 220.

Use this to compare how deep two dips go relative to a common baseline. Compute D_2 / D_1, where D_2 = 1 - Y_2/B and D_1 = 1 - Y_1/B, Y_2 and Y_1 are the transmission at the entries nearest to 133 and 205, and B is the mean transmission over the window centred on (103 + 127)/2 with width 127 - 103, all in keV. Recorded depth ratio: -0.65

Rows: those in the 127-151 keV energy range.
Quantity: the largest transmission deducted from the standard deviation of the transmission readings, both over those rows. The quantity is -228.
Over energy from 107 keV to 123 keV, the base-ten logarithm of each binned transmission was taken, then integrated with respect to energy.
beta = 37.3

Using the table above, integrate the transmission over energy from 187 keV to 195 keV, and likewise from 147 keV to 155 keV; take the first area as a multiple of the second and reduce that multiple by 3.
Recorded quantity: -2.067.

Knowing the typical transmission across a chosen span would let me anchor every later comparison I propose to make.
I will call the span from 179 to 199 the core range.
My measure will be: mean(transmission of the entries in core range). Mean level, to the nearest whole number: 210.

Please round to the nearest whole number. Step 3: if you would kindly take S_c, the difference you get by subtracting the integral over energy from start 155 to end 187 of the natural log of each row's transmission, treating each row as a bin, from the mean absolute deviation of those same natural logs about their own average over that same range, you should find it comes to -172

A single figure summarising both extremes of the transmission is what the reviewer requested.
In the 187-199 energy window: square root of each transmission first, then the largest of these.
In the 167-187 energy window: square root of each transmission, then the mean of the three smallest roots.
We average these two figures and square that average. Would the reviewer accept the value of 209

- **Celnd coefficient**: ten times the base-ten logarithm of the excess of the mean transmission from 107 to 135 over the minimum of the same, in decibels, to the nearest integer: 15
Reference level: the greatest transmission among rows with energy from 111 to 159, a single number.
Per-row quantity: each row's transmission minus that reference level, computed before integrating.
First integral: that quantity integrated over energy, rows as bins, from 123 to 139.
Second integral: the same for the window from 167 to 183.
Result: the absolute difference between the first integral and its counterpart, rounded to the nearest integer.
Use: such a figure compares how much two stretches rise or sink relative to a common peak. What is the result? 152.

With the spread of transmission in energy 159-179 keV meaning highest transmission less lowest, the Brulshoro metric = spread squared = 1024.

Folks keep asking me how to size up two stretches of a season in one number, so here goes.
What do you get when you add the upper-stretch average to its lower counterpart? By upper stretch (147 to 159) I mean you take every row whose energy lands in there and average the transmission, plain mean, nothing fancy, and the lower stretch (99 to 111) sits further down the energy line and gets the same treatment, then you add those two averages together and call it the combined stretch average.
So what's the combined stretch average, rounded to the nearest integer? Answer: 442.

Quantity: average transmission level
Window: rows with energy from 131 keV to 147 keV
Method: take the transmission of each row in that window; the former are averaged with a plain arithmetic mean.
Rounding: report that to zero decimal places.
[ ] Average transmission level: 228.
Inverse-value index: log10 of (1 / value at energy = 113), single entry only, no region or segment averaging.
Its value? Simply -2.33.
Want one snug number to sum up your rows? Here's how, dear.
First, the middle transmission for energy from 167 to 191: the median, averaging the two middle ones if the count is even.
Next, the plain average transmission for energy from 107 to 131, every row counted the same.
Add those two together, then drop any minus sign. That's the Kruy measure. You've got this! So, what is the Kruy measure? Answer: 430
